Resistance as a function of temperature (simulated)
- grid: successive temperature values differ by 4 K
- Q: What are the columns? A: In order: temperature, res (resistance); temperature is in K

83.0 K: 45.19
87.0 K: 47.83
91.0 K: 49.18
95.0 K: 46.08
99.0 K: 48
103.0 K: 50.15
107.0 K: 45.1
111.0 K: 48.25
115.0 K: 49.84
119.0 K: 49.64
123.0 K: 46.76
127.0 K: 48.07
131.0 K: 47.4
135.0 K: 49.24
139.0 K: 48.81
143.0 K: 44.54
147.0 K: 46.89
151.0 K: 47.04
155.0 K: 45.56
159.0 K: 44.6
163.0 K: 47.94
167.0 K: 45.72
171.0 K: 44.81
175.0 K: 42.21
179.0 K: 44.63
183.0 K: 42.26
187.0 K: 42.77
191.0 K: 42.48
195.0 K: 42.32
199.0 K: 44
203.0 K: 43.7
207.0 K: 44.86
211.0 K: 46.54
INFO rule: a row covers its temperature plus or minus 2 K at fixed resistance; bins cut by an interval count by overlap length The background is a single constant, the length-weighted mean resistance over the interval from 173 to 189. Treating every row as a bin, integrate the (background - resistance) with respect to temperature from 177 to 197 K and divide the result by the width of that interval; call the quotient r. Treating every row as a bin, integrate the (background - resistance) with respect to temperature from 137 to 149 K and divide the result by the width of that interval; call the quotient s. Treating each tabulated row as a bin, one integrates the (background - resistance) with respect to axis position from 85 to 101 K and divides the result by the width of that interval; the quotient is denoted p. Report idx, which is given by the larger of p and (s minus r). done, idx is -4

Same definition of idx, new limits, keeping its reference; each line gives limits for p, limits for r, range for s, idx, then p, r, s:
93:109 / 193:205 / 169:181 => -1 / -4.4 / 0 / -0.9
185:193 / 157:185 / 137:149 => 0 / 0.3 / -2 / -3.8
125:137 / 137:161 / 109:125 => -2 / -5.3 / -3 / -5.7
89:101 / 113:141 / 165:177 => 4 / -4.8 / -6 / -1.3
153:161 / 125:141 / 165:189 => 5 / -2.1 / -5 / -0.8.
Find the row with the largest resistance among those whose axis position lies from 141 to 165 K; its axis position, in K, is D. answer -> 163.0 K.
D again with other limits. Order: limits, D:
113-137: 115.0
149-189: 163.0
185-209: 207.0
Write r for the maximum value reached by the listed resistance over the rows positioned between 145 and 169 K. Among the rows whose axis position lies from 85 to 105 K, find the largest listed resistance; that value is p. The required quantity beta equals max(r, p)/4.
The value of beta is 12.5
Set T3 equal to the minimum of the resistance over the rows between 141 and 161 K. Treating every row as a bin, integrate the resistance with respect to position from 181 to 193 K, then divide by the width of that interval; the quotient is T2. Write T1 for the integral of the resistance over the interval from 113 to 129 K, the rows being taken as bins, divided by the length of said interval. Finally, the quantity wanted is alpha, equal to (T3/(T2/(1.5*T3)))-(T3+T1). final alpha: -23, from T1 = 48.6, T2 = 42.5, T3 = 44.54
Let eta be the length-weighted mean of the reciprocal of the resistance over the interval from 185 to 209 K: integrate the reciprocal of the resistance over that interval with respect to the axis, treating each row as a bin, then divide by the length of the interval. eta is 0.0231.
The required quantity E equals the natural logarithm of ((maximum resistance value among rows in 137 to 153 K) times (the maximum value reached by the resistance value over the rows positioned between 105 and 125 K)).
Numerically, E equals 7.80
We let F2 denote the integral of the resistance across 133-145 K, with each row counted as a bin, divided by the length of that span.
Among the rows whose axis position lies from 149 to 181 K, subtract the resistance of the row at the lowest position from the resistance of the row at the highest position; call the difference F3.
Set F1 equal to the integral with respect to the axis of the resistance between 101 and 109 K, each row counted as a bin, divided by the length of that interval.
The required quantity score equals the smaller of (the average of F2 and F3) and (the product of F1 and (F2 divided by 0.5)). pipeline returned 22.6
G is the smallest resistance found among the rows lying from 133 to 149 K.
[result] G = 44.54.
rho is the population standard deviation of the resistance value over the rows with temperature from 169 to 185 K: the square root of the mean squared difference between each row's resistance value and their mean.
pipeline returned 1.24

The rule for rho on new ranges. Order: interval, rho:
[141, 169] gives 1.19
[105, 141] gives 1.43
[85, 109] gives 1.72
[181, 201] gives 0.64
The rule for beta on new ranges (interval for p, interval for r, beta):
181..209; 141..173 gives 12.0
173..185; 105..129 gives 12.5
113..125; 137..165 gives 12.5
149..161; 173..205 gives 11.8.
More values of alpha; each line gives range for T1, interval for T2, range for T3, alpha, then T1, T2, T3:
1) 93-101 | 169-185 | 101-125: -22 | 47.0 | 43.5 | 45.1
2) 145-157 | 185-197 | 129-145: -21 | 46.5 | 42.5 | 44.54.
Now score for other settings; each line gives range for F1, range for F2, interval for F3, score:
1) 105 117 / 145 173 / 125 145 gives 21.3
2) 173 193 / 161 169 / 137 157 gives 21.8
